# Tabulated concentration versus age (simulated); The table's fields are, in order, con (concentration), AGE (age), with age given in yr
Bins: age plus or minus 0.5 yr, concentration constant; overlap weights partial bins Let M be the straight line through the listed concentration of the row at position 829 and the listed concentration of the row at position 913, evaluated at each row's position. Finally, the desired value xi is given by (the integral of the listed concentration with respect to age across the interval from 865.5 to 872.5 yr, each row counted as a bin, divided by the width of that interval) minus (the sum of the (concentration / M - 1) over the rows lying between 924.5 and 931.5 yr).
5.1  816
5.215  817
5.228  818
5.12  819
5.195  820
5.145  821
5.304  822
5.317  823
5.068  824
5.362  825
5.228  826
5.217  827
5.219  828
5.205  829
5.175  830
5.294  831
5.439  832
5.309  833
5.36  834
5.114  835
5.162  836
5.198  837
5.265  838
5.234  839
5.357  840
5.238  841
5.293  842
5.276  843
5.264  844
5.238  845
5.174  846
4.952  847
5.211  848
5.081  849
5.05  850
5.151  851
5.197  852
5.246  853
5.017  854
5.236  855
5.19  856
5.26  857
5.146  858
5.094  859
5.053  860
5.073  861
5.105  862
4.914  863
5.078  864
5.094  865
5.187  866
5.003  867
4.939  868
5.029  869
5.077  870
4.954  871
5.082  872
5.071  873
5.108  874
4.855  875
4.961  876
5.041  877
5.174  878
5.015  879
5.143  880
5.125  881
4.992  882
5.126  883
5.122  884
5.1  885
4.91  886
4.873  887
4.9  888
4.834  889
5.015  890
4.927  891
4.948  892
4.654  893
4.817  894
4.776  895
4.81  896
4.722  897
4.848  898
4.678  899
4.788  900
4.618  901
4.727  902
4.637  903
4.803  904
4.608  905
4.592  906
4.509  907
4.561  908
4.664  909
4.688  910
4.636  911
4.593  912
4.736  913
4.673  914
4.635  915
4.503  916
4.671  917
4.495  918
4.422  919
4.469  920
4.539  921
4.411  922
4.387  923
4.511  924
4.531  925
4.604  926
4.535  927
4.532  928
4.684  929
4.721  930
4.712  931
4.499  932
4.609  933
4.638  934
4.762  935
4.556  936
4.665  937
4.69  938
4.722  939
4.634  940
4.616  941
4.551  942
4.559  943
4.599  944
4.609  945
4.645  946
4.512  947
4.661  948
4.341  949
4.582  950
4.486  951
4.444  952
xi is 5.09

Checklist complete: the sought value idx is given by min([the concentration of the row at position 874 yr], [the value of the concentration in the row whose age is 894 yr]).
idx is 4.8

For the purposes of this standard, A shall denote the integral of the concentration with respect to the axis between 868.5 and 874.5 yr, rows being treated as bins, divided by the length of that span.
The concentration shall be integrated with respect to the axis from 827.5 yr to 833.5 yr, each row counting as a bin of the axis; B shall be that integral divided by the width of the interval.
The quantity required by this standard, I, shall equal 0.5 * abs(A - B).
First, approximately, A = 5.05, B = 5.3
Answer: 0.11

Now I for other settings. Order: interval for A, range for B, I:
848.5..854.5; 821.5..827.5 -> 0.06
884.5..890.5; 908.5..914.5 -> 0.14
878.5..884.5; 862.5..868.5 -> 0.03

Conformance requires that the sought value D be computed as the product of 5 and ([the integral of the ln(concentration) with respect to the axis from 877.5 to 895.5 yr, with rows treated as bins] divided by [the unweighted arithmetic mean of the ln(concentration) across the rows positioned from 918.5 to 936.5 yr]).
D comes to 95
